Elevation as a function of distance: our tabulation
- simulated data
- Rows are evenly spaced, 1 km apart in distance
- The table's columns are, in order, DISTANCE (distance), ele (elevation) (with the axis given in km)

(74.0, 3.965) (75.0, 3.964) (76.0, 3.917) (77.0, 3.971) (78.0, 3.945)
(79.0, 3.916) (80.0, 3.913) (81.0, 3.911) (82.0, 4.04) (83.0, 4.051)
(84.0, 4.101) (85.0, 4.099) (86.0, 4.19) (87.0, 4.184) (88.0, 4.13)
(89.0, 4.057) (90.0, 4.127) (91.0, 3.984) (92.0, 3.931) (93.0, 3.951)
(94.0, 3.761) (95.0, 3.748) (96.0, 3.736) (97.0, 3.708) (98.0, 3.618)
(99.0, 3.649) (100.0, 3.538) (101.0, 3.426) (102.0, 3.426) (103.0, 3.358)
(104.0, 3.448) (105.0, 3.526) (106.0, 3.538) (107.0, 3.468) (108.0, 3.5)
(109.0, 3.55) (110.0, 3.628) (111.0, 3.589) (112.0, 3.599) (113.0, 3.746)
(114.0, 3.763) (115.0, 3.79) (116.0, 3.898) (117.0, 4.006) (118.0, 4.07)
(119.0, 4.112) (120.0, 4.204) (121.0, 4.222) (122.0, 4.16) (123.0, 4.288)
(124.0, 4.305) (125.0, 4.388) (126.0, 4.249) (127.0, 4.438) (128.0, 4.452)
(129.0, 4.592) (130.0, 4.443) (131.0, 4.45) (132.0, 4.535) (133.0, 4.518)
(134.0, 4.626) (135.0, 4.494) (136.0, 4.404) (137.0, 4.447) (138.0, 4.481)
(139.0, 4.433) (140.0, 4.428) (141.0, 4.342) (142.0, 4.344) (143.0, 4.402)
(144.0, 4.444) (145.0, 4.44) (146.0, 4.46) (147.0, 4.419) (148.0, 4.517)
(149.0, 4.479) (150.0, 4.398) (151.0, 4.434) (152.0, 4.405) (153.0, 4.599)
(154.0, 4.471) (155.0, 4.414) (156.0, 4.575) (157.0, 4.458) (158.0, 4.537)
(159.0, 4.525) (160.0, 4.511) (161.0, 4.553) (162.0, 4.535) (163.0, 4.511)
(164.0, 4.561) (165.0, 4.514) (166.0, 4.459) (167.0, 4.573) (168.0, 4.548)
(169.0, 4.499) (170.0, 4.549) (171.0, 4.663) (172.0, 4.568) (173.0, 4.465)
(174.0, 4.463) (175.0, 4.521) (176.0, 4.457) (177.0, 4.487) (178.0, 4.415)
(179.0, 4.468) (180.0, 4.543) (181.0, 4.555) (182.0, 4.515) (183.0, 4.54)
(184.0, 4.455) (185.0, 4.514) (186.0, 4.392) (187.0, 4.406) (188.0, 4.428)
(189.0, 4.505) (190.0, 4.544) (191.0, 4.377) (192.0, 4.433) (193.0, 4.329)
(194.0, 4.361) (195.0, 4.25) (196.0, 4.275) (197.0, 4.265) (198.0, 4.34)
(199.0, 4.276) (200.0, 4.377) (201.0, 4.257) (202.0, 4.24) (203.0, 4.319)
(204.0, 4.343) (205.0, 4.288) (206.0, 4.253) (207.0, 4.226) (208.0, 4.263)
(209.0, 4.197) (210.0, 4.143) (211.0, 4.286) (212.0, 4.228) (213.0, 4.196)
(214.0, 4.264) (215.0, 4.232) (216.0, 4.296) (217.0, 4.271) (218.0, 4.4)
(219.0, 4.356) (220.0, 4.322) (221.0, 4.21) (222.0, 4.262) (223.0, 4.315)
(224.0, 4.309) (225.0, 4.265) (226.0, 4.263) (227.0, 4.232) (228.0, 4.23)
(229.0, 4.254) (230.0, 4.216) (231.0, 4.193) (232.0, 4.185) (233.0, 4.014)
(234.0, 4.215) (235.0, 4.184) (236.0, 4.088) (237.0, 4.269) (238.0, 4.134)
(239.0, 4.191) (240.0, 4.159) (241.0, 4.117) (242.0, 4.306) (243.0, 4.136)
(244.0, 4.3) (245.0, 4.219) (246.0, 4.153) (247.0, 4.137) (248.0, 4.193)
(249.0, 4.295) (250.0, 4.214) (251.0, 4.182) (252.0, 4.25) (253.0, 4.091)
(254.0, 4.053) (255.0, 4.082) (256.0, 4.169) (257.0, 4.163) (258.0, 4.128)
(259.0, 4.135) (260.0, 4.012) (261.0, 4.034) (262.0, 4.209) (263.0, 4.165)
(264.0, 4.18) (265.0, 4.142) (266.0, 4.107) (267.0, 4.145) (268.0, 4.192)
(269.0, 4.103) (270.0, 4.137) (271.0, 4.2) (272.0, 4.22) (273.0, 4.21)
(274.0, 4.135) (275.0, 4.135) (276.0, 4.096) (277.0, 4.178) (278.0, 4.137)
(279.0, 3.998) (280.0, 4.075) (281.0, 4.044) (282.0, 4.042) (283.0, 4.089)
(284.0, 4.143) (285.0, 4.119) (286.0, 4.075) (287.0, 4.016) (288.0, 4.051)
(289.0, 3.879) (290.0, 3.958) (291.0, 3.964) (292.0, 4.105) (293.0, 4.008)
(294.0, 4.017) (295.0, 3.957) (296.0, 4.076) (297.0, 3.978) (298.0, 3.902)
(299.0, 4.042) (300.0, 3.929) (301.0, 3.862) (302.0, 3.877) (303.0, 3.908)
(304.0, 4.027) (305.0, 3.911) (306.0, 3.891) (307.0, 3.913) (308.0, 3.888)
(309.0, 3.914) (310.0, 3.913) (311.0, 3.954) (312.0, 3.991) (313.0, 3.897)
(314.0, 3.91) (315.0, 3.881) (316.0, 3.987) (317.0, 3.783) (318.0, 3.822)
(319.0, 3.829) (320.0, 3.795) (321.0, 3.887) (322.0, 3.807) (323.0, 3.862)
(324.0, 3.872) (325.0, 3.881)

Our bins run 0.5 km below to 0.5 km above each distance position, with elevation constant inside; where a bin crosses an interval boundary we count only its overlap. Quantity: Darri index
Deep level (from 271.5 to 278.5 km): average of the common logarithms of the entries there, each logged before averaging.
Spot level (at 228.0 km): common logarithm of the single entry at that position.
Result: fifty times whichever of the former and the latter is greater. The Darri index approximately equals 31.3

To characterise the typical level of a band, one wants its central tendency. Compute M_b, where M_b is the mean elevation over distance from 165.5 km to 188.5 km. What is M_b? 4.50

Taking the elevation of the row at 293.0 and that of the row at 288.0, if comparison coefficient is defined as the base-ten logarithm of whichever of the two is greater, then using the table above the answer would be 0.61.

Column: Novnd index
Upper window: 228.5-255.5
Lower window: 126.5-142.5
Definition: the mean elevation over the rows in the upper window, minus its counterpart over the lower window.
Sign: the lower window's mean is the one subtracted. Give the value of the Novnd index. -0.29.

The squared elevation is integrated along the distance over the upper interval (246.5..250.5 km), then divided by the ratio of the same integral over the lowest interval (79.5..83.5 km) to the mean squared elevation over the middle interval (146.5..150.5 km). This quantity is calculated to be 22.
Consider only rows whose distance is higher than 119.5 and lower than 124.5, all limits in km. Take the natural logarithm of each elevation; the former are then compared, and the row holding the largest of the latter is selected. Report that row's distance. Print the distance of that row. 124.0 km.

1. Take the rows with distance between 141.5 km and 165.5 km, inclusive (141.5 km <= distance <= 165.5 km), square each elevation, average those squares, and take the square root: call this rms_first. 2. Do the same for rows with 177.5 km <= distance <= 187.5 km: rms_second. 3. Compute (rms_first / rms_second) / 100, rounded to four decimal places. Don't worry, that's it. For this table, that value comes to 0.0100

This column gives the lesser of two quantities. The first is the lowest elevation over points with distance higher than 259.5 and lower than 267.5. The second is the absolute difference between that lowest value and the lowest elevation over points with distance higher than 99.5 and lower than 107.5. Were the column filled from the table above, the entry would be 0.65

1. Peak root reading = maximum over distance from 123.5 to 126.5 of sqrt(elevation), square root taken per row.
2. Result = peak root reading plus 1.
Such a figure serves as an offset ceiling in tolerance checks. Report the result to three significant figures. 3.09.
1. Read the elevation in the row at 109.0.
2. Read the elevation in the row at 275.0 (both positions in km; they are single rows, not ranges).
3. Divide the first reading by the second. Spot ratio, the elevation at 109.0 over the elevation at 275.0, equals 0.86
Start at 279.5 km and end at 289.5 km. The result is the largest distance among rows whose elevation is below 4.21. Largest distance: 289.0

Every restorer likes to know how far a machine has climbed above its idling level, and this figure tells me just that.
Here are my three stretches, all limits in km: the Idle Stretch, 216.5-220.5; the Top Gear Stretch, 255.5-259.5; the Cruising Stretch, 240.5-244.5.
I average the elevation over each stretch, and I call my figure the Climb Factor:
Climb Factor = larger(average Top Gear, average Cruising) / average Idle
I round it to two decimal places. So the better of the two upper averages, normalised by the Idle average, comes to 0.97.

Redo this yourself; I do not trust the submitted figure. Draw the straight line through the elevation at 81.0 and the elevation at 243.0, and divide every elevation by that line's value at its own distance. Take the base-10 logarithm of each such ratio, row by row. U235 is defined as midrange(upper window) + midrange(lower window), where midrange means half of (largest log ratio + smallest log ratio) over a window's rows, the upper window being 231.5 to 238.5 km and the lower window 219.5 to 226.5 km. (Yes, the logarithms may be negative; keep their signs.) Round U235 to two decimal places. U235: 0.02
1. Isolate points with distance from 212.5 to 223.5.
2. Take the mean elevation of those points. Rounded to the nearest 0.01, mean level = 4.28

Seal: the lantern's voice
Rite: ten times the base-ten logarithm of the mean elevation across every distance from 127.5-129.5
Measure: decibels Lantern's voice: 6.6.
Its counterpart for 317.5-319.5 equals 5.8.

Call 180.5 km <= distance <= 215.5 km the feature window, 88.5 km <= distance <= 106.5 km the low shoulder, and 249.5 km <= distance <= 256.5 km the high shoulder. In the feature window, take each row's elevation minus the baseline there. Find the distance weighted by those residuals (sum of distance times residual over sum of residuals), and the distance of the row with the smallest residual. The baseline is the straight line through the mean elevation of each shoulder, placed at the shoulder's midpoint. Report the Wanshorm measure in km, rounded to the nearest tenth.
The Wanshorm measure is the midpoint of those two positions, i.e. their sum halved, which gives 202.2 km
